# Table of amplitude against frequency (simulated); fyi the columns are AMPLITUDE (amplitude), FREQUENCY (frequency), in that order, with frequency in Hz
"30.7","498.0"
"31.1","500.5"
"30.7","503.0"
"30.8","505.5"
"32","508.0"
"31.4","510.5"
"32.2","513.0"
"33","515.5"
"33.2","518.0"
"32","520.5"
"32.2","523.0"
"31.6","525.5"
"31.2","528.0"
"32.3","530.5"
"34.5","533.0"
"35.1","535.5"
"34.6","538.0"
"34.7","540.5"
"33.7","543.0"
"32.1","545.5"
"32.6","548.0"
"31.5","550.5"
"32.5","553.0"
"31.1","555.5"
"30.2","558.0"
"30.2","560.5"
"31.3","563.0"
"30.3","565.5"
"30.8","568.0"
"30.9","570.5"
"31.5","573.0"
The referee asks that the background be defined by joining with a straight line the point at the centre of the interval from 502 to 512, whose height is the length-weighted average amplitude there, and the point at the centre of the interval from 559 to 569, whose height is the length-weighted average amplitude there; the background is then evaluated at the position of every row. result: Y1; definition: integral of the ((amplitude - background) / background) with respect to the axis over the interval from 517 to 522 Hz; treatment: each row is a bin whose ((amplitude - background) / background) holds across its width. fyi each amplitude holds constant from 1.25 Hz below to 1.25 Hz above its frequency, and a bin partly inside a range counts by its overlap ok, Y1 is 0.23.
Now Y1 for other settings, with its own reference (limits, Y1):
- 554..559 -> 0.01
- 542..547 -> 0.32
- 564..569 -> -0.01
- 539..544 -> 0.54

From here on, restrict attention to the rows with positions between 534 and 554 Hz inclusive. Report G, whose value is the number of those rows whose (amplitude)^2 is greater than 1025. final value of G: 7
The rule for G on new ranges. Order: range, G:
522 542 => 6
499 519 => 3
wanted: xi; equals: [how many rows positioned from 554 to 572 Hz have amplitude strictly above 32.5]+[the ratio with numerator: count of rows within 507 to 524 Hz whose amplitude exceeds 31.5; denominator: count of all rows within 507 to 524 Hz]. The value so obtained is 0.9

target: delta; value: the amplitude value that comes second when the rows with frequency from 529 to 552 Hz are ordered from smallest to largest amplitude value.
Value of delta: 32.1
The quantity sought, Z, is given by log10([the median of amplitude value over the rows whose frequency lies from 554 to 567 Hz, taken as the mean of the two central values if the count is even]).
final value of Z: 1.48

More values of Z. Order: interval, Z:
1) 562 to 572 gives 1.49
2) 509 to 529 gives 1.51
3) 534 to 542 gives 1.54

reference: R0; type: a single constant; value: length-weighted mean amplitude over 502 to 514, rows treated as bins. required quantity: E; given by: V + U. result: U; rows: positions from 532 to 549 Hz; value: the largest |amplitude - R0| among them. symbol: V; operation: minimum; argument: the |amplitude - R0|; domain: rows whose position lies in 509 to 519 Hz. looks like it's 3.7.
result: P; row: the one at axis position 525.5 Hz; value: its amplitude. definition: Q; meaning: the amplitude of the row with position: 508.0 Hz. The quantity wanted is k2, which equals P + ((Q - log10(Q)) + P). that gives 93.7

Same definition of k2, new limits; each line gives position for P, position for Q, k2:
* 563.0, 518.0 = 94.3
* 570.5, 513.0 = 92.5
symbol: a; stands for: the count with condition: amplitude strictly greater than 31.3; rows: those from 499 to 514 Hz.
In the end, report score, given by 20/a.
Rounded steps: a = 3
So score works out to 6.7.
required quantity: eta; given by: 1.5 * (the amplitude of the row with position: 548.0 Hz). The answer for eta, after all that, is 48.9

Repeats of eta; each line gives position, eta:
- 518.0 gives 49.8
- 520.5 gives 48.0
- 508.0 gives 48.0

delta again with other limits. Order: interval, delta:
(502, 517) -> 30.8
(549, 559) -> 31.1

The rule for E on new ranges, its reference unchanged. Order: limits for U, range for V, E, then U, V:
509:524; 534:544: 4.1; 1.8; 2.28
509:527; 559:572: 1.9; 1.8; 0.12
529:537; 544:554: 3.8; 3.7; 0.08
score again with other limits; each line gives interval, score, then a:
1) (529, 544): 3.3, 6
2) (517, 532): 4.0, 5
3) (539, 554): 3.3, 6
